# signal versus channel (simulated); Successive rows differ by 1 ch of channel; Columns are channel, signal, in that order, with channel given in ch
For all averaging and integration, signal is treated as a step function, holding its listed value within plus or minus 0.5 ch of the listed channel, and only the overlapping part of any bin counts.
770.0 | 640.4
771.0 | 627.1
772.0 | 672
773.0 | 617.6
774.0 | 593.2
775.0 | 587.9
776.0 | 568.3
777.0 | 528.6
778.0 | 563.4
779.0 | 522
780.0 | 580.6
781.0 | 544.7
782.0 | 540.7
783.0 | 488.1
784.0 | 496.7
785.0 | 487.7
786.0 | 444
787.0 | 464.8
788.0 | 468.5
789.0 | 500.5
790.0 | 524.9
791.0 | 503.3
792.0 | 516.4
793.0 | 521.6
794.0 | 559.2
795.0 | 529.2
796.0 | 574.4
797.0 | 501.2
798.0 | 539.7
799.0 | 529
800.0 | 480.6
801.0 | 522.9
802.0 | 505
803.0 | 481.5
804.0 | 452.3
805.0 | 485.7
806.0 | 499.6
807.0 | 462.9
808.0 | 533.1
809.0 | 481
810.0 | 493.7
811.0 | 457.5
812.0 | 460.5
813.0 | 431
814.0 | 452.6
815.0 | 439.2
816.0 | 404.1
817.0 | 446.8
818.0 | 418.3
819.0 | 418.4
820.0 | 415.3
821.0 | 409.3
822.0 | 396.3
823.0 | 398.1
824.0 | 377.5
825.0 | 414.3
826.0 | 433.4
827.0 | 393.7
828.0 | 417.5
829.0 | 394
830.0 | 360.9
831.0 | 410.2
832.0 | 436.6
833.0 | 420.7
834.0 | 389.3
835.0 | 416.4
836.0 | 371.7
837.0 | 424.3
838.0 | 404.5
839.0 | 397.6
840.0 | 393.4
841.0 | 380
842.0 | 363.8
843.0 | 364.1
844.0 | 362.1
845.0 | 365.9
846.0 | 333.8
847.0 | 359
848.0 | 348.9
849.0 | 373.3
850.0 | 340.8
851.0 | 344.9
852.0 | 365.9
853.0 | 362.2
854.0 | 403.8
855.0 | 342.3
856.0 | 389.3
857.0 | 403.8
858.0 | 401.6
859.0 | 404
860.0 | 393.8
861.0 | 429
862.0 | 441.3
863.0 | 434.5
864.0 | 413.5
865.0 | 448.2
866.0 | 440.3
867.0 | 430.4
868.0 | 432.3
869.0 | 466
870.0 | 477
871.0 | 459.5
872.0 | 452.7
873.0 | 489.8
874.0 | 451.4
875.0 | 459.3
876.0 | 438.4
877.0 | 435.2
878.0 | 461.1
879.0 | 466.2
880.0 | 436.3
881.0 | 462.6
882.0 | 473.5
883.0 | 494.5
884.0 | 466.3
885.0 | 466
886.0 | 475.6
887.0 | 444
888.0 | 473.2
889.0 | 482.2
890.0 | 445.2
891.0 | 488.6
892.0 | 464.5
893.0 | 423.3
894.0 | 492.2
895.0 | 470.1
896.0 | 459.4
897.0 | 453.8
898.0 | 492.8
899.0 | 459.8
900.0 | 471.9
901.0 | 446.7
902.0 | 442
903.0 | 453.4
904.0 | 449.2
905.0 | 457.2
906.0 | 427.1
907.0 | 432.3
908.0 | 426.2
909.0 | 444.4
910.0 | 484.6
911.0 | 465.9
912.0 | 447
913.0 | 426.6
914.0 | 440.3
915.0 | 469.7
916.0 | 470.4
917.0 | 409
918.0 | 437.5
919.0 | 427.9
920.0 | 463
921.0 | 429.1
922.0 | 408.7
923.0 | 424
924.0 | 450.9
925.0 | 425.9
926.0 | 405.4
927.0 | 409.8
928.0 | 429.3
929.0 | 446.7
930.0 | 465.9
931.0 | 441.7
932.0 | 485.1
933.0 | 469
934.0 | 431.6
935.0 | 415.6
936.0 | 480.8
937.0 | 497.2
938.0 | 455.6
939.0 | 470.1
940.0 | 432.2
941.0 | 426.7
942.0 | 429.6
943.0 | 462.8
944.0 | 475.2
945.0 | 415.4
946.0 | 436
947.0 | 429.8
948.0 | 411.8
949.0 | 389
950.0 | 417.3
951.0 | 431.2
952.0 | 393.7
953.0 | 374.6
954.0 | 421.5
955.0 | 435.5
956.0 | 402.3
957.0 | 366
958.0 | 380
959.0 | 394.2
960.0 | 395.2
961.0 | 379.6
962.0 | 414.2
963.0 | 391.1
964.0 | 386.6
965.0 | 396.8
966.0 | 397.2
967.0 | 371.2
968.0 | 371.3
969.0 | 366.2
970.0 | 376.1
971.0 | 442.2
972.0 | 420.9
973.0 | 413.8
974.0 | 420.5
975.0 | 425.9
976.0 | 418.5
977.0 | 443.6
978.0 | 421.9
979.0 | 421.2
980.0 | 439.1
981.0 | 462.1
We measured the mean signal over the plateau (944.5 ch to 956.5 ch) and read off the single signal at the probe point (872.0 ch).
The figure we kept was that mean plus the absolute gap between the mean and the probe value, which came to 453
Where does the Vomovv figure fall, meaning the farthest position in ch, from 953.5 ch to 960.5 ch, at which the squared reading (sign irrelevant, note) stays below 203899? 960.0 ch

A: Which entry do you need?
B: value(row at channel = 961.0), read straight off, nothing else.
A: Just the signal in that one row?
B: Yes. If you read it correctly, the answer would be 379.6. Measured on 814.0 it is 452.6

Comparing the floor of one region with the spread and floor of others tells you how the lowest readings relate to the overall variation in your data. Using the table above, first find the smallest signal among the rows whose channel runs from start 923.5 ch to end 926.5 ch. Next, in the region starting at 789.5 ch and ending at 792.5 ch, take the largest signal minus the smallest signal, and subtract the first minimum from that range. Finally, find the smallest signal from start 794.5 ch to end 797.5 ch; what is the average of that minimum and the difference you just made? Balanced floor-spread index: 59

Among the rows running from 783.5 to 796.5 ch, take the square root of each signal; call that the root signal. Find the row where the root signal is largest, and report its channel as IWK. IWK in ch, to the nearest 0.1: 796.0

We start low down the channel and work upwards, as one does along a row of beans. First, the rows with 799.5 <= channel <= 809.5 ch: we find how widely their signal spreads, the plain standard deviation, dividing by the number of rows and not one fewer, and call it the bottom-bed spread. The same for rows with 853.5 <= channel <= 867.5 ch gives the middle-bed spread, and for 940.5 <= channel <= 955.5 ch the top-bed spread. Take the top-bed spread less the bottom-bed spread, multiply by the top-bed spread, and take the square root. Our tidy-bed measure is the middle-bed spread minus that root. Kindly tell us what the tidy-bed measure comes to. 21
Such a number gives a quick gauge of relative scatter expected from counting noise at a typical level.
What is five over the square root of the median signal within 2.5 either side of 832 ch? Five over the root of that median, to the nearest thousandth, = 0.247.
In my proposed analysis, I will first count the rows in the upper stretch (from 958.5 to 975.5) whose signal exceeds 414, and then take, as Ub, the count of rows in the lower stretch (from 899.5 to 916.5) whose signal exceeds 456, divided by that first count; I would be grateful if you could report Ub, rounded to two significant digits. 1.2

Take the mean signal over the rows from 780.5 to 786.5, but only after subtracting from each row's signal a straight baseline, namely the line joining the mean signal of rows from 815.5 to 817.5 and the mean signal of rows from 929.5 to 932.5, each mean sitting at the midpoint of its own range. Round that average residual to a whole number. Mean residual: 86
